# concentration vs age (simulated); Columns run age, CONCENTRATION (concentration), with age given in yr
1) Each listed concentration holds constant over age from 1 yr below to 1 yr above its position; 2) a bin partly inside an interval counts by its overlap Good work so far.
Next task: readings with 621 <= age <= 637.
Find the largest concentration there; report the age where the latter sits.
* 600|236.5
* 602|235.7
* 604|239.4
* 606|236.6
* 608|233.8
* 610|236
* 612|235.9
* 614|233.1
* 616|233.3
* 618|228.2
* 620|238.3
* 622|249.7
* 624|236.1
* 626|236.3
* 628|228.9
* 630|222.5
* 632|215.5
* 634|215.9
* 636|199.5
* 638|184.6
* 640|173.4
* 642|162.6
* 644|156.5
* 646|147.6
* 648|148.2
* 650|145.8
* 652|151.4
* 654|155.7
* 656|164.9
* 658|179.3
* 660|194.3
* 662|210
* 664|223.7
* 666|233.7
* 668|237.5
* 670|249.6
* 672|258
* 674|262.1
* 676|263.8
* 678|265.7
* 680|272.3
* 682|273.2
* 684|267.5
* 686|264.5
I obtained 622 yr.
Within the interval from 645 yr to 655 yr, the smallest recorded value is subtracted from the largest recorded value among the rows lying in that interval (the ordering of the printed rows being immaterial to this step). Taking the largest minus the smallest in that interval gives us 10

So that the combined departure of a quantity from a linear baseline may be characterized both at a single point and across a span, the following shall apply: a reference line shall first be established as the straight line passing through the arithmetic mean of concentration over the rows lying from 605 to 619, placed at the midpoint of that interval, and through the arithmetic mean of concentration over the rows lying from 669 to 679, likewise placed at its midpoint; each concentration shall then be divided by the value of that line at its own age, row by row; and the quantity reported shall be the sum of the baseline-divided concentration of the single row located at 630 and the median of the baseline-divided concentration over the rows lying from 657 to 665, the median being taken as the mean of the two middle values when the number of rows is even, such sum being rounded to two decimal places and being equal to 1.72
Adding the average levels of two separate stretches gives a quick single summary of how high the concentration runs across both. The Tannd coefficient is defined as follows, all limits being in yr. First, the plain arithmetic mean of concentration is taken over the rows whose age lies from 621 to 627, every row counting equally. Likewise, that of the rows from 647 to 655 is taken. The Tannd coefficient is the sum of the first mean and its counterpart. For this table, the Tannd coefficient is 391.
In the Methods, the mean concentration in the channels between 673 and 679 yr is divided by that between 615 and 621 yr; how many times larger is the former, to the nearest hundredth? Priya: 1.13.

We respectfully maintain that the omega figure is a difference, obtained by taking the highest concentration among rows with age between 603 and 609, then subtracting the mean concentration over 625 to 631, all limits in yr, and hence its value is 10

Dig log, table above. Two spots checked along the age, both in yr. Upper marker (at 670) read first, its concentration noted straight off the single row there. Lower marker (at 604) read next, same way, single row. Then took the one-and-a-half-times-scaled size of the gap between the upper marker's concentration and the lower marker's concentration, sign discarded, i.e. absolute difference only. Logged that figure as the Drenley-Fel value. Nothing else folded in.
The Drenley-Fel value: 15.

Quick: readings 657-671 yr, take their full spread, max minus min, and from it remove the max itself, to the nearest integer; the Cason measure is -179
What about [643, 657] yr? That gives -146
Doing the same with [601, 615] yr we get -233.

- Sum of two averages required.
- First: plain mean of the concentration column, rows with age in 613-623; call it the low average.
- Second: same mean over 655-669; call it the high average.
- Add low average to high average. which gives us 443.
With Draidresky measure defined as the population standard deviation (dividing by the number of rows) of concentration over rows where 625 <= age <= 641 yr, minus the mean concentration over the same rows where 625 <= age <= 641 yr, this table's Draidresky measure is -189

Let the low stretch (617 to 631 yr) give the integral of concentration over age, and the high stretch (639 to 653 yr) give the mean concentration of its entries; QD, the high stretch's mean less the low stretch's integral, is -3125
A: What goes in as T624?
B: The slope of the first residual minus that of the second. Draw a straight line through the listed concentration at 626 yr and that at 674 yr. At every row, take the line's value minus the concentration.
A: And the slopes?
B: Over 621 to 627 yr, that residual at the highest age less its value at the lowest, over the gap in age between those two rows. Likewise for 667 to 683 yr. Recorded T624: 5.9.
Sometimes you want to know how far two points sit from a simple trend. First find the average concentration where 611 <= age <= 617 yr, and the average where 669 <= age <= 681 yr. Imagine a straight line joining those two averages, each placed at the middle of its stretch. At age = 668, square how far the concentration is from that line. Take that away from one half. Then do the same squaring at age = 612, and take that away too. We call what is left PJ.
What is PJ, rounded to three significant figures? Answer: -457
